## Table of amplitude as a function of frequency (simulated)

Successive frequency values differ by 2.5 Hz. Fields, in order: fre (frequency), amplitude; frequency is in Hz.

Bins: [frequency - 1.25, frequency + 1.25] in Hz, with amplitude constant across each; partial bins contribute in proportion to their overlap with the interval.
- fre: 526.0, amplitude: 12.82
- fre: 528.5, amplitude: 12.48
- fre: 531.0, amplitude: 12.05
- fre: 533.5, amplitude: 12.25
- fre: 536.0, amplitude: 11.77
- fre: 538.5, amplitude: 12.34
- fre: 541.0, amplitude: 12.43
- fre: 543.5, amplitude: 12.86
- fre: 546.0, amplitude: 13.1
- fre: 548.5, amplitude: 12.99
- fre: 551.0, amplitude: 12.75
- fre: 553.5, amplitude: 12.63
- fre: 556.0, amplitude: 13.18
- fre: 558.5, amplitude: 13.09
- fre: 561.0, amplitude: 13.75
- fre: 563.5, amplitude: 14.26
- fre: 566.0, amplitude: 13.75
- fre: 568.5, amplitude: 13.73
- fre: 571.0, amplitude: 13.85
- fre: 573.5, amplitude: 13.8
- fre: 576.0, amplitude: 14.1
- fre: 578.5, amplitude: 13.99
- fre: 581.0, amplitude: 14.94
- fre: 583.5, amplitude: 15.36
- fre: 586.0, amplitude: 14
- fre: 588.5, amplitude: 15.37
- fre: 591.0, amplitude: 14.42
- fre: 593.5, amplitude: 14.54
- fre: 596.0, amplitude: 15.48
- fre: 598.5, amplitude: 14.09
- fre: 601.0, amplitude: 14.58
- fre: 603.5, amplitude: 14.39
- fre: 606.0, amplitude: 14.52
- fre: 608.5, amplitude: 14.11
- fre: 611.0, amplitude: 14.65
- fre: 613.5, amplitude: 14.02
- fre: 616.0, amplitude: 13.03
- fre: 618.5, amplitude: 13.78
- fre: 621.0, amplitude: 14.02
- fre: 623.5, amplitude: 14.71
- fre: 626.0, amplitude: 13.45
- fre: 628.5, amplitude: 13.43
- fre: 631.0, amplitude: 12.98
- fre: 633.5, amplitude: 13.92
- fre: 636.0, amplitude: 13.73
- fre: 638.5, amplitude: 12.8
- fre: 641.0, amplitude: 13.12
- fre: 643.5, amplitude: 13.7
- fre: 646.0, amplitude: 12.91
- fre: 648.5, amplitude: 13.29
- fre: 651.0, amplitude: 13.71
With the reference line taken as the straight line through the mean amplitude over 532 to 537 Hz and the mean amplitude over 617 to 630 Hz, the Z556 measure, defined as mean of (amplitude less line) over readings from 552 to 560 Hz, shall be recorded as 0.5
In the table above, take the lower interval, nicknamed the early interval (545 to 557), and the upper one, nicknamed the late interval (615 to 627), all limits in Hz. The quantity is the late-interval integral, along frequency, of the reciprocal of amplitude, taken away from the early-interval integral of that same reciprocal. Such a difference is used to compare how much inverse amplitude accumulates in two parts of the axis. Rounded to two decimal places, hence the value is 0.06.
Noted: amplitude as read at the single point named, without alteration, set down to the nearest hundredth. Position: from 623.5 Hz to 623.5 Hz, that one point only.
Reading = 14.71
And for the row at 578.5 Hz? 13.99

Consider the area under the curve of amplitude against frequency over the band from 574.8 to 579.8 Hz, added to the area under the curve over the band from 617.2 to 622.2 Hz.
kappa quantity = 140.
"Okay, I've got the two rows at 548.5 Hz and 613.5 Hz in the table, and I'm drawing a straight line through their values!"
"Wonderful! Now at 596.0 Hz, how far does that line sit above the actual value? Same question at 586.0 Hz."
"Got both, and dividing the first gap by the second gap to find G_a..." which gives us 4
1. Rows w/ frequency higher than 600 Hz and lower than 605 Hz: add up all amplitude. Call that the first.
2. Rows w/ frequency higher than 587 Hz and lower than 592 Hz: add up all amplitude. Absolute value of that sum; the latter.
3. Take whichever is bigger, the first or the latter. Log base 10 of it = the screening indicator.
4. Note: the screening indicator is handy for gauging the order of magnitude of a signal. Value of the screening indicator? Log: 1.47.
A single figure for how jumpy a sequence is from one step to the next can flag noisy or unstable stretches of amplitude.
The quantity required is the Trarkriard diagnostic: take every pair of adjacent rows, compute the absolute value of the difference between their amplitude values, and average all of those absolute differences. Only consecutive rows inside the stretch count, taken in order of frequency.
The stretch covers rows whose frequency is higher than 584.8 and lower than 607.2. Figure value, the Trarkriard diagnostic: 0.70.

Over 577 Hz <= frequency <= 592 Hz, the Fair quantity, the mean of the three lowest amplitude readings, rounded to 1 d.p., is 14.1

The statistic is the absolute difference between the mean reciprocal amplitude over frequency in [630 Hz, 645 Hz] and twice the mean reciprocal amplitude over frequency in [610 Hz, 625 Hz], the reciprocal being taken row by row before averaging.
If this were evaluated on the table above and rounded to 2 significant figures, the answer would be 0.068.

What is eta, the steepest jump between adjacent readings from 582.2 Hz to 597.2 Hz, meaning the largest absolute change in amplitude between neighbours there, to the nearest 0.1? 1.4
